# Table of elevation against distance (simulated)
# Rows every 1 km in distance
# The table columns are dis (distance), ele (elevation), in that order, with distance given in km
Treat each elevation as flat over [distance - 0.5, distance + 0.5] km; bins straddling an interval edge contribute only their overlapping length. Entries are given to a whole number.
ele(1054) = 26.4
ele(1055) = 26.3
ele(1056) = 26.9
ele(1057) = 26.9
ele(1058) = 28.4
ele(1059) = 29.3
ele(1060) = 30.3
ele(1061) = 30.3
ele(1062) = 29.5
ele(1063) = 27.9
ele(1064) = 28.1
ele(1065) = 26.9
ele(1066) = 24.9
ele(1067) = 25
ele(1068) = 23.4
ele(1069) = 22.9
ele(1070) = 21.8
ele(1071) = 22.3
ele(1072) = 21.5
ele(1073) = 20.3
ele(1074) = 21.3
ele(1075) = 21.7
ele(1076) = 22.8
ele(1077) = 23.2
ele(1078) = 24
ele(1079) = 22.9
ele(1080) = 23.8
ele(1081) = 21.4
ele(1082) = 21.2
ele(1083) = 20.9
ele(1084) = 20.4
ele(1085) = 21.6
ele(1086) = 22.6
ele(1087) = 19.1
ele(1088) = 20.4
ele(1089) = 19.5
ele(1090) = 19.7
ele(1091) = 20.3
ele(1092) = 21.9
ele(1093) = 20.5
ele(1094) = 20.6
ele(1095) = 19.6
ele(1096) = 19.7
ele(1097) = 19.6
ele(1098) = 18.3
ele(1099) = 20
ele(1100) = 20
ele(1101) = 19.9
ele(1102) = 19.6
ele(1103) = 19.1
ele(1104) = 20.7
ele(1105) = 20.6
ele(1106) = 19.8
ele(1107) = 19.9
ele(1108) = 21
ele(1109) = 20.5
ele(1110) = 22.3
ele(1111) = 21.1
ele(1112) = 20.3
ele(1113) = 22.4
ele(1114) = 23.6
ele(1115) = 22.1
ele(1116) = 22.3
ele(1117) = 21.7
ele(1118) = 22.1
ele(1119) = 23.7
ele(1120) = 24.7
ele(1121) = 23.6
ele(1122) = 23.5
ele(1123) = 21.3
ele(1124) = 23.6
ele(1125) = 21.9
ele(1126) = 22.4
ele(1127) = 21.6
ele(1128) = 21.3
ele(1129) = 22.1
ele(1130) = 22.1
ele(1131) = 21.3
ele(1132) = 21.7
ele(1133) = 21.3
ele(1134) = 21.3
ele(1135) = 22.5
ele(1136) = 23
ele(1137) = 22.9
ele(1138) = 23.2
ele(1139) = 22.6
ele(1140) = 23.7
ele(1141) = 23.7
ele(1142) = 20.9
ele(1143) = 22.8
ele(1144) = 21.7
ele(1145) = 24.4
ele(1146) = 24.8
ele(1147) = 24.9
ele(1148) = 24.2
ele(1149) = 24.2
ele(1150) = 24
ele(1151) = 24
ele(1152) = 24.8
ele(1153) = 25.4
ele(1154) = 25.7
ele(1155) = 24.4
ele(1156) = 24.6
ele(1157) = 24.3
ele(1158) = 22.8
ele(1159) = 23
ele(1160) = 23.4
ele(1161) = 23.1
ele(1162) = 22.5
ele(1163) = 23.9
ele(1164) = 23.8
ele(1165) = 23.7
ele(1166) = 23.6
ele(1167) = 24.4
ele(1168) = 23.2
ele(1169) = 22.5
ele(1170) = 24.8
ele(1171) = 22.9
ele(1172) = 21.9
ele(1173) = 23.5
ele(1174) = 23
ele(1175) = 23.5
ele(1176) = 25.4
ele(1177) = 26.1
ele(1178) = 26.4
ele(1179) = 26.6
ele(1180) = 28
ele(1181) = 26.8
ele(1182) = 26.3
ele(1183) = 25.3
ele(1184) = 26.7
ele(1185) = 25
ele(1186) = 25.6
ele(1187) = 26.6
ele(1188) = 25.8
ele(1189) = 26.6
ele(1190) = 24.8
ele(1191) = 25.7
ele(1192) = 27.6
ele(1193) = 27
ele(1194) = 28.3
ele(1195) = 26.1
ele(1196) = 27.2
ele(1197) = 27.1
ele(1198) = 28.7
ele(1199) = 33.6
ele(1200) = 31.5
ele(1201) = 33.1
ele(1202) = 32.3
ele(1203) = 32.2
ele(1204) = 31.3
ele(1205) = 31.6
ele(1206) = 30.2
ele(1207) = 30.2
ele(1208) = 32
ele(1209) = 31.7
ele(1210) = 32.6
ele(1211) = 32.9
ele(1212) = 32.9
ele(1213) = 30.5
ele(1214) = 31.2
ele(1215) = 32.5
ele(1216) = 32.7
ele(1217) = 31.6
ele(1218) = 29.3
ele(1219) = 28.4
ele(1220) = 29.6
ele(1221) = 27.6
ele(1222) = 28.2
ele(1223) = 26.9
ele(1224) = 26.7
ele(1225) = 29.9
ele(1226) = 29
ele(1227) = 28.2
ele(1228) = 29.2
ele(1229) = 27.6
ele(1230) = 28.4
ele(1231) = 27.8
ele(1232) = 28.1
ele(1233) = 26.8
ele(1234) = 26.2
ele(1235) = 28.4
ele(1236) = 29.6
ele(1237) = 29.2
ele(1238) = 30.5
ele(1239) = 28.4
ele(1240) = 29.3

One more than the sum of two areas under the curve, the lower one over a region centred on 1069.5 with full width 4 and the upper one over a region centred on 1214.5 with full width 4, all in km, 218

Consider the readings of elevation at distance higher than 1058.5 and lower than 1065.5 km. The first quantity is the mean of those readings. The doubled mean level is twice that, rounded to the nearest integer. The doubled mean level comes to 58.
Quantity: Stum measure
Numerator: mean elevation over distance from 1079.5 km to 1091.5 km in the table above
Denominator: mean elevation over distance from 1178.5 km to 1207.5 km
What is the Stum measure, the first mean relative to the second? 0.74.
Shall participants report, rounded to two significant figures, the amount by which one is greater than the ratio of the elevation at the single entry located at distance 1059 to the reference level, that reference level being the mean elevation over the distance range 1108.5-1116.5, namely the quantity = -0.34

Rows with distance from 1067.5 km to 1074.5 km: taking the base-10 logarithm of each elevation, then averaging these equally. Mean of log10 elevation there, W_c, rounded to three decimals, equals 1.341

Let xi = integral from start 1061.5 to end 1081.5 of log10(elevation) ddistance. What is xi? 27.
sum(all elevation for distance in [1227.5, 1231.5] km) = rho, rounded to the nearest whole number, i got 113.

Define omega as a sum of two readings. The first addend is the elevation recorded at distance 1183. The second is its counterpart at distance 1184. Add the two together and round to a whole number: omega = 52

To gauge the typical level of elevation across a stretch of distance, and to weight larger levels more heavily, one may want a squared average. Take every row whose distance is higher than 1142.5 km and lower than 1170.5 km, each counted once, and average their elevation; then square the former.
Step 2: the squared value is 571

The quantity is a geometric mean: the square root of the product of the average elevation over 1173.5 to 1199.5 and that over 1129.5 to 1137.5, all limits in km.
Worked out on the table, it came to 24.2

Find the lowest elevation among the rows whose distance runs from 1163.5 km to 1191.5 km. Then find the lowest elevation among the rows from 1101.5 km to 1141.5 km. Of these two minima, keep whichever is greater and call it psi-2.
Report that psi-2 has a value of 21.9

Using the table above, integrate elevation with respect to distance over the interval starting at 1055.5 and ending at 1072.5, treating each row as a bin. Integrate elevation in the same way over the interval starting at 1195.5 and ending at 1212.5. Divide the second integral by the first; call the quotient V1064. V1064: 1.19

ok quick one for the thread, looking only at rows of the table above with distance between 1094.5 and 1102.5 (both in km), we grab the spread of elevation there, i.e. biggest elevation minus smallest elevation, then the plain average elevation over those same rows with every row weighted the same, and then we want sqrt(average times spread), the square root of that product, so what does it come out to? 6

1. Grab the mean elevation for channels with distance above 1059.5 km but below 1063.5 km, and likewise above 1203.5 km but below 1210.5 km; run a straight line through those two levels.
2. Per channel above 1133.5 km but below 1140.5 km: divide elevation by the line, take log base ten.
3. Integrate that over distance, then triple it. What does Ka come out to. -2.67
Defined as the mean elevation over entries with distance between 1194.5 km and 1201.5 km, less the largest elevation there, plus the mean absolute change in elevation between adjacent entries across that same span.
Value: -2.1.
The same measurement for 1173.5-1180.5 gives -1.6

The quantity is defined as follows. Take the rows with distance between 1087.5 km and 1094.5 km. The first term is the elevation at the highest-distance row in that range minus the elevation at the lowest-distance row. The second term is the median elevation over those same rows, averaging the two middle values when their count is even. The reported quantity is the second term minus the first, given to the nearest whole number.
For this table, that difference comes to 20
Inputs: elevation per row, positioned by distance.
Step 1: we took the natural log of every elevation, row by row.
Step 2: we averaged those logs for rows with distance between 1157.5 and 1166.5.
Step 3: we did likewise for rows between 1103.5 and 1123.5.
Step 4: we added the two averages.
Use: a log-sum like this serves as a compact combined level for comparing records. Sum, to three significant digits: 6.23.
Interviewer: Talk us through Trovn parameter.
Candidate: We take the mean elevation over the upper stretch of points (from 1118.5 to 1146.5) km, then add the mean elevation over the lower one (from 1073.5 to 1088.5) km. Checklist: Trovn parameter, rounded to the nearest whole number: 44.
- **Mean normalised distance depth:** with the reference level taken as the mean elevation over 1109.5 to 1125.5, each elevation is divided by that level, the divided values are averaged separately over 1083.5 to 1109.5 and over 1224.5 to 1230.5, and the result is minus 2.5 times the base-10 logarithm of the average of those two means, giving -0.09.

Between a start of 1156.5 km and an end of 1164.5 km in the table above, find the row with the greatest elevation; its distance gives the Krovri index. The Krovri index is 1157 km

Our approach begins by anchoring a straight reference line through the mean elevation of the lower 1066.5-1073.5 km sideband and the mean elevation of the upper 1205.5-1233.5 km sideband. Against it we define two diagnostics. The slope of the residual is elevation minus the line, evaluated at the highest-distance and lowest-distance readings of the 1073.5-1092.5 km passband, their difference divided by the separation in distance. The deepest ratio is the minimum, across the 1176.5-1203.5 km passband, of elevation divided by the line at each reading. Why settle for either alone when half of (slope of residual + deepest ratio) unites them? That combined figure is 0.43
